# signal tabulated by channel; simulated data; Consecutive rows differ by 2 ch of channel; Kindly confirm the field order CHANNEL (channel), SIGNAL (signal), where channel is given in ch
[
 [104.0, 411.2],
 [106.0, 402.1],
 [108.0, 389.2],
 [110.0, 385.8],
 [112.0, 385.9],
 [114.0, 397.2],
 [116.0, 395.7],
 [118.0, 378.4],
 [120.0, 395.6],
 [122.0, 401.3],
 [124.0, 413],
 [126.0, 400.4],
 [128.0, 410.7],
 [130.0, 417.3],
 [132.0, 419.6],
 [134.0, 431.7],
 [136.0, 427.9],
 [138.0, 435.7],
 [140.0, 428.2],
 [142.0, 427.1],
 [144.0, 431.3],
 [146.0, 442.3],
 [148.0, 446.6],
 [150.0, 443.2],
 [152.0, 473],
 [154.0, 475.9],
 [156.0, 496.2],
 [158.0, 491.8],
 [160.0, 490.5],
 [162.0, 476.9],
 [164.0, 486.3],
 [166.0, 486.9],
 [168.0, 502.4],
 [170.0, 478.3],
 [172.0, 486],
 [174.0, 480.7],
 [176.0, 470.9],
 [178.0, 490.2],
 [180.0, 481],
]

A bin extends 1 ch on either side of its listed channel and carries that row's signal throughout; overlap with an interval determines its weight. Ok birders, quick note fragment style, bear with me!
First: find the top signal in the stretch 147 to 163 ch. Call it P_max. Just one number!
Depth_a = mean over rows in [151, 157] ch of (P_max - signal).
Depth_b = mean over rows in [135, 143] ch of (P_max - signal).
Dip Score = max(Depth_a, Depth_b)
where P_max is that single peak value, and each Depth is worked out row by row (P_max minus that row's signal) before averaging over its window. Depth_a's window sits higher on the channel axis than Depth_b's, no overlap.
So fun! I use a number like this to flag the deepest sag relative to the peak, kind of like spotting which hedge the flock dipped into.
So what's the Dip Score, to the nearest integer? 66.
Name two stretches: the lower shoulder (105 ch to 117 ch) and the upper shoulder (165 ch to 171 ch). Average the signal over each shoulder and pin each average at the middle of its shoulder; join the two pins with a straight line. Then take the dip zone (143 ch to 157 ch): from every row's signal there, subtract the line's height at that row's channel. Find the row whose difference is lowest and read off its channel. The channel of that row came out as 144.0 ch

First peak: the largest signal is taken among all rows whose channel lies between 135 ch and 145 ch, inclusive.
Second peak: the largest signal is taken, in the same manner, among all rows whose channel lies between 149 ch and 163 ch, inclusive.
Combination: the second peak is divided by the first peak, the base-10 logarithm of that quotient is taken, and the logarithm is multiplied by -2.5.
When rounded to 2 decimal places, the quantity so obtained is -0.14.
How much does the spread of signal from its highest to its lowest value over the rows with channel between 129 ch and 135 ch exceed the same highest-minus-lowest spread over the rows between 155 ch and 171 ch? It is -11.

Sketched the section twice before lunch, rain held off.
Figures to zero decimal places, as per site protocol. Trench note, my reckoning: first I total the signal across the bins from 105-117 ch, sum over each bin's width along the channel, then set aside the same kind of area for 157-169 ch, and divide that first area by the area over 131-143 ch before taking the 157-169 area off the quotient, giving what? -5869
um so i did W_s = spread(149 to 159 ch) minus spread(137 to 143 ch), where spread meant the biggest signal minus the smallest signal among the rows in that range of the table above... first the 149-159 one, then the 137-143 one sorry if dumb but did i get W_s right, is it 44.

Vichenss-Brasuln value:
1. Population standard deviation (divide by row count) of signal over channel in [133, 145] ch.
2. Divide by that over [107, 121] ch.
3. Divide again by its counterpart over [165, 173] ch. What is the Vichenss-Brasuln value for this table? 0.05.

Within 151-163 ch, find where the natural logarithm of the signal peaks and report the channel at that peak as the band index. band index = 156.0 ch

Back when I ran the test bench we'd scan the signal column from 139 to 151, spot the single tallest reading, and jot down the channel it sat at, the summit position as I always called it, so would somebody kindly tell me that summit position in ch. 148.0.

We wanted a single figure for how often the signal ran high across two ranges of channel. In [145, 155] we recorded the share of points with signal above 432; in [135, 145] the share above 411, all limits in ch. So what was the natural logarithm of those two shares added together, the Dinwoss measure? 0.69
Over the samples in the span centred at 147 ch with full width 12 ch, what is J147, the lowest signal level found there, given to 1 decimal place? 427.1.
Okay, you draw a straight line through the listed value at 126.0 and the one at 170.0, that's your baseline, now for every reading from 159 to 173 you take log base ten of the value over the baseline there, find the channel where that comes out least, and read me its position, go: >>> 170.0 ch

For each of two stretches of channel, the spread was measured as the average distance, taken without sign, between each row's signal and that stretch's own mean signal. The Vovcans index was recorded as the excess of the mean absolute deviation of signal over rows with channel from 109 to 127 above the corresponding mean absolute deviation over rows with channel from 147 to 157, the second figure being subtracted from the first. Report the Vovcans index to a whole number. -10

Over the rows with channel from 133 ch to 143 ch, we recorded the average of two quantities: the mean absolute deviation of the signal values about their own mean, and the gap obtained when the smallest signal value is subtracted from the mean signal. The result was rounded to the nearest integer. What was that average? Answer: 3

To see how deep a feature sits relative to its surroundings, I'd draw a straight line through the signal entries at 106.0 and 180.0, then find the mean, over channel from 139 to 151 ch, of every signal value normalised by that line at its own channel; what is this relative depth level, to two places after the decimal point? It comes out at 0.98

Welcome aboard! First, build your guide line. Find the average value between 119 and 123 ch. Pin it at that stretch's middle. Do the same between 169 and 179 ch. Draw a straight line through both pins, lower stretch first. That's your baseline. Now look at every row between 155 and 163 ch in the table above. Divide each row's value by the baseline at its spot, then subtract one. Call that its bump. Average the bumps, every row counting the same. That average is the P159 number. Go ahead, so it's 0.07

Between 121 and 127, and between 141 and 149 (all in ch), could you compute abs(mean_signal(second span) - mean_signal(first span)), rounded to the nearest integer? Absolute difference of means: 32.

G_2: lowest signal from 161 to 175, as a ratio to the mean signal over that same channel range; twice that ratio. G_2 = 1.97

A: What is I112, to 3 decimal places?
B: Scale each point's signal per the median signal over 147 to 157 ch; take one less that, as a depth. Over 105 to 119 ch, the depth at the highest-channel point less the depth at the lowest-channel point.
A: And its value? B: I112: 0.050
